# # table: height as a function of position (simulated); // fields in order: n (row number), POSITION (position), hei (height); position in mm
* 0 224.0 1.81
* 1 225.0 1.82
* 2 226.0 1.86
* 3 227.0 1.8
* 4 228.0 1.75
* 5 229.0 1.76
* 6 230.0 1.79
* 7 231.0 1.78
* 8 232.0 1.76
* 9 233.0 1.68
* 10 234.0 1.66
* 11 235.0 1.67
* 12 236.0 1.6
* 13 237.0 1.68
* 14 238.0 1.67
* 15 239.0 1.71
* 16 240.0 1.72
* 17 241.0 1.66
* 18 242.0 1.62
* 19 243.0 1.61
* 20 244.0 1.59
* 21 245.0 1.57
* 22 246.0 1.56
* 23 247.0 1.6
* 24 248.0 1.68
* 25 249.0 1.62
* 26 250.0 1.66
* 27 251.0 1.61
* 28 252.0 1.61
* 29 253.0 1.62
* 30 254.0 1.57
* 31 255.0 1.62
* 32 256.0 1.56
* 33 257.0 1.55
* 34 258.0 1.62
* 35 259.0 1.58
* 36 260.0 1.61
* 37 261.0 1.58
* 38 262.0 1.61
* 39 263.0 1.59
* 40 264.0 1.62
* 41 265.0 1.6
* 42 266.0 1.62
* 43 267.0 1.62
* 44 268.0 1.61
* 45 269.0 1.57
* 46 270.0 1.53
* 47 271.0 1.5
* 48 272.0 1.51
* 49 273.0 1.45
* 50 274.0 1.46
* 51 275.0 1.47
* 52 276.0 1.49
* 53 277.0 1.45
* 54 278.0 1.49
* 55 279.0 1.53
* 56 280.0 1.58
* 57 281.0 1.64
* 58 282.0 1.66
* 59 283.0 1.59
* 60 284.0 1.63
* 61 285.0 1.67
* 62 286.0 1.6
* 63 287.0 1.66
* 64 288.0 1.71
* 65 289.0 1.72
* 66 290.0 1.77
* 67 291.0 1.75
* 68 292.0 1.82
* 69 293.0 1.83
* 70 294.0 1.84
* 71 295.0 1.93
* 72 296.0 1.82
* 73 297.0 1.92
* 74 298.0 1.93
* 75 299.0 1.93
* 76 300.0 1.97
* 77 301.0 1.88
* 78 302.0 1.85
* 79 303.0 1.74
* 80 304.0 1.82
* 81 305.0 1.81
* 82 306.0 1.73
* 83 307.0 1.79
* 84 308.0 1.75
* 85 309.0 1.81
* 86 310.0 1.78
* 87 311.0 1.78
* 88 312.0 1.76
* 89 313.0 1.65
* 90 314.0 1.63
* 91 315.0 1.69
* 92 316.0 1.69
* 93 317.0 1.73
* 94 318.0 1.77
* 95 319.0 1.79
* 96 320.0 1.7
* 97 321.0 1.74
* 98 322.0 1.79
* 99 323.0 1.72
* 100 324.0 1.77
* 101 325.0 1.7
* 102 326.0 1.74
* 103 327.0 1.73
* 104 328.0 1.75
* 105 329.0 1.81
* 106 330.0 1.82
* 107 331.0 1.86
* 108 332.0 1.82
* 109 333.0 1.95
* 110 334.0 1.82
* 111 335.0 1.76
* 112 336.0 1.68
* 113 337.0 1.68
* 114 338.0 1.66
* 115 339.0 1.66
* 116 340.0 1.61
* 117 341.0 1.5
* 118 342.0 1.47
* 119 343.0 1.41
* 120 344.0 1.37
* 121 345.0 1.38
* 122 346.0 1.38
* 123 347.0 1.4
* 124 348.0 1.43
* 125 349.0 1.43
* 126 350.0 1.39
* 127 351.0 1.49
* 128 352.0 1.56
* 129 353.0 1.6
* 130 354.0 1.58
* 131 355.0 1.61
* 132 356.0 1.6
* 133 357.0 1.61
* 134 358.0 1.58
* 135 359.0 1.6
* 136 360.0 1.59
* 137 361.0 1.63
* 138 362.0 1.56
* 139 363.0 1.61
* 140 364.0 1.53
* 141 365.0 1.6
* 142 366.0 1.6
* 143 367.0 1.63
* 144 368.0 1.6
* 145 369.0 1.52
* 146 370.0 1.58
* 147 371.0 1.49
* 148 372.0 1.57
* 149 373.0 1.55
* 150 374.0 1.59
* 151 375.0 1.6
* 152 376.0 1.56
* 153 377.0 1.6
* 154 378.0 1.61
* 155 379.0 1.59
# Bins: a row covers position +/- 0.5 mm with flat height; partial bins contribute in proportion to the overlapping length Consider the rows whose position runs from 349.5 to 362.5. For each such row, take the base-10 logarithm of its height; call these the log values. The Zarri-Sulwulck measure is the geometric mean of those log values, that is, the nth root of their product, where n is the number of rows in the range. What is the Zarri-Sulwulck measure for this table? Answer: 0.194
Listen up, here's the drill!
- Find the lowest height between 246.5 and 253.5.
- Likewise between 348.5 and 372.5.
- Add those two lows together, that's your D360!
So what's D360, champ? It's 2.99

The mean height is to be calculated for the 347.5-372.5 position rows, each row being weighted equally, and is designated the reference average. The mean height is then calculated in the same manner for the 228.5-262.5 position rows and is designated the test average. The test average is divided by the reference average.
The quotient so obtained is 1.05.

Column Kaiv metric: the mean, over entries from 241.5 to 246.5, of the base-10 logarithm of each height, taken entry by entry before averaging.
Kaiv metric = 0.201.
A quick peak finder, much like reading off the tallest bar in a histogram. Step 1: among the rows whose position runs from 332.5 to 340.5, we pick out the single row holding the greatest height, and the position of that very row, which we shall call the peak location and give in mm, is 333.0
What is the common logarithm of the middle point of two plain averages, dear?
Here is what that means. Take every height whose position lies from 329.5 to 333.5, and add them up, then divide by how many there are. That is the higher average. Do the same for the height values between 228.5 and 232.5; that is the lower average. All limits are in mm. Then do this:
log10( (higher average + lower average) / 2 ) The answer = 0.259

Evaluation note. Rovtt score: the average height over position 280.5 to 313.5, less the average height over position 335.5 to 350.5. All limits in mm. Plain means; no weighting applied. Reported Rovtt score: 0.28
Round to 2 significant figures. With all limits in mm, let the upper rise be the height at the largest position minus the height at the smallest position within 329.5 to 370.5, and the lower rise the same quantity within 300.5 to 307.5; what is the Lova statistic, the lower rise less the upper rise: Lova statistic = 0.15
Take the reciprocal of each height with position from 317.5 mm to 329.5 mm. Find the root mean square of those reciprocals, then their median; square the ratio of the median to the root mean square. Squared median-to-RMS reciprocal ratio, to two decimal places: 1.01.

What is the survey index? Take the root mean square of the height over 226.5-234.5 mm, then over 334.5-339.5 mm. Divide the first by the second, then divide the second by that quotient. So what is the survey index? 1.63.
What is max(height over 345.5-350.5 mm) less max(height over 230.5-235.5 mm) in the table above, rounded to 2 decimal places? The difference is -0.35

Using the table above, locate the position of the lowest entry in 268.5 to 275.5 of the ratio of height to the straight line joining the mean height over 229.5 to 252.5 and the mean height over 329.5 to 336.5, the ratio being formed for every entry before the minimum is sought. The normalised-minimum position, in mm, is 273.0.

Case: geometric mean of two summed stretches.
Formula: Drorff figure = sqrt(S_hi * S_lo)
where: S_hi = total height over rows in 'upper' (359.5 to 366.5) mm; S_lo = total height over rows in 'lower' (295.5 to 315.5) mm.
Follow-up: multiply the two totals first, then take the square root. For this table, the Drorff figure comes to 20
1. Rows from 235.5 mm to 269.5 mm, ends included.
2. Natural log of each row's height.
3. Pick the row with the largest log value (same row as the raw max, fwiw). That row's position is 240.0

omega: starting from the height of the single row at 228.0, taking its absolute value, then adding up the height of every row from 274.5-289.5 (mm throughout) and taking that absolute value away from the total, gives 22.1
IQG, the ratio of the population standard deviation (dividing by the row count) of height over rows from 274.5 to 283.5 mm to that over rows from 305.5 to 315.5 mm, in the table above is 1.24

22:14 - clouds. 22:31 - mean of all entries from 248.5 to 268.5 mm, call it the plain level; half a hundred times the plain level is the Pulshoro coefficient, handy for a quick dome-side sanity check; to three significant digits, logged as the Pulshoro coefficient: 80.2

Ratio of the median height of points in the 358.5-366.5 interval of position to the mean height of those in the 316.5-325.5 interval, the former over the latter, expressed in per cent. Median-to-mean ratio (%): 92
